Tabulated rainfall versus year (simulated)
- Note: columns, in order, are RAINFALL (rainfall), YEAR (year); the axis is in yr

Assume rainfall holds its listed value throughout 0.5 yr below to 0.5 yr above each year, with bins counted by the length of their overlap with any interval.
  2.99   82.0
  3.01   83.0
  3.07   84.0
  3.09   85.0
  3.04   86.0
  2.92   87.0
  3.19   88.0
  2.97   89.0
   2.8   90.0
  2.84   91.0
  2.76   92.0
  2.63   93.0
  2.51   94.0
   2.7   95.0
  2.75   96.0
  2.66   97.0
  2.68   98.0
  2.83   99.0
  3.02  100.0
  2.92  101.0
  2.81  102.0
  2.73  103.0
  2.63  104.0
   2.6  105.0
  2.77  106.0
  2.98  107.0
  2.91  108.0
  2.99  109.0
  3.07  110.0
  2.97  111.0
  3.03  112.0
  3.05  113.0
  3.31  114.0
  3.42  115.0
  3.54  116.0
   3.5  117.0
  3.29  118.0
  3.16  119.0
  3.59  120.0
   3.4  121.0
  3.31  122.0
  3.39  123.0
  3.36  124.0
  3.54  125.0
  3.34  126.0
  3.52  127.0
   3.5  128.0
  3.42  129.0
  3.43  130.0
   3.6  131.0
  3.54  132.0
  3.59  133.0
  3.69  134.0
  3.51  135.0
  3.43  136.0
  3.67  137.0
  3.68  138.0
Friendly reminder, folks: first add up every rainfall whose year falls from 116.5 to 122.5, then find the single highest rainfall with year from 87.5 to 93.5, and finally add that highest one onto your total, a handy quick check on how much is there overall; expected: 23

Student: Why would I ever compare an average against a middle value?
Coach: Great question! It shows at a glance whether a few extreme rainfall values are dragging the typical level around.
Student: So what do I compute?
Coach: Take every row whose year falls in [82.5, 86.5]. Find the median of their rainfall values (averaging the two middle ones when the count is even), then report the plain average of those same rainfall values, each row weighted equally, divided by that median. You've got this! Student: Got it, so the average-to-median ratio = 1.00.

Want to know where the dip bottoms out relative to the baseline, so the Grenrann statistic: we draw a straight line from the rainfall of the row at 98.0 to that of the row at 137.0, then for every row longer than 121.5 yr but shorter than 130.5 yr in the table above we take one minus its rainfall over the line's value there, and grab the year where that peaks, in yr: 130.0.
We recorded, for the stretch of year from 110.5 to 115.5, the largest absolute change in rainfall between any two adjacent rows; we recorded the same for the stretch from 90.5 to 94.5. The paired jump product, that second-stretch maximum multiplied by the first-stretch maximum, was 0.034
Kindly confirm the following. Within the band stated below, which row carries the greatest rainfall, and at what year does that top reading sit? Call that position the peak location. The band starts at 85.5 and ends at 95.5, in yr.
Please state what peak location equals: 88.0 yr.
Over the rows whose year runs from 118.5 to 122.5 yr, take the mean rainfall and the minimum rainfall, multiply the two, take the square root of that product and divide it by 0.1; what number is 33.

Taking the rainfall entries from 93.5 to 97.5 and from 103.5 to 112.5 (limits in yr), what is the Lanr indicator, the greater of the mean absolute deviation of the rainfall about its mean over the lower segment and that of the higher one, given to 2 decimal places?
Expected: 0.14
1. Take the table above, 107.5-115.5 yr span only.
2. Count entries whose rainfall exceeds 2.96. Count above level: 7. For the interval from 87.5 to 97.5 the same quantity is 2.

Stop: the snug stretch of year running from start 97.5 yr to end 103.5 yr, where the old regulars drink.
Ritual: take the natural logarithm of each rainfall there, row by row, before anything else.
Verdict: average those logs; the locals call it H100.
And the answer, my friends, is 1.04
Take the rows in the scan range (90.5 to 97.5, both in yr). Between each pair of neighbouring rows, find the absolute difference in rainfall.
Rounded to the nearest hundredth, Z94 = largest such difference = 0.19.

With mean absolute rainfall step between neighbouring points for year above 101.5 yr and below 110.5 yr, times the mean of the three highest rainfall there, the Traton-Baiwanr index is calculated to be 0.309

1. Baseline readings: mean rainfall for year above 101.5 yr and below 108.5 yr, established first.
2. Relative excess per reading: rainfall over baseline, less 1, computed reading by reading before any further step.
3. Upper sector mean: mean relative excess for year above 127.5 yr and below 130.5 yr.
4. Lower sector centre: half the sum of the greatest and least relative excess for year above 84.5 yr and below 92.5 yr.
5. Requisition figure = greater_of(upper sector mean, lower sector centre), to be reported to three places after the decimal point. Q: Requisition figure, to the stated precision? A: 0.243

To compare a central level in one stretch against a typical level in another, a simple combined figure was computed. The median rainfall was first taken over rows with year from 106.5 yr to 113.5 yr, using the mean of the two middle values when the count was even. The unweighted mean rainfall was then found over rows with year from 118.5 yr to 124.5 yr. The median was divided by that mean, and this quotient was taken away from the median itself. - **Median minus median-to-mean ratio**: 2.10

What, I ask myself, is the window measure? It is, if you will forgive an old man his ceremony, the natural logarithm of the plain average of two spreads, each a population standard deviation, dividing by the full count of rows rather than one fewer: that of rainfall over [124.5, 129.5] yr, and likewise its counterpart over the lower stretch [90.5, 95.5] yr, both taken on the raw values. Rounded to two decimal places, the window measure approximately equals -2.37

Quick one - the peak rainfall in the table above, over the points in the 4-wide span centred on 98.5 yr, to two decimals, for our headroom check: 3.02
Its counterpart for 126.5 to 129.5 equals 3.52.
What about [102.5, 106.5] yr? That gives 2.77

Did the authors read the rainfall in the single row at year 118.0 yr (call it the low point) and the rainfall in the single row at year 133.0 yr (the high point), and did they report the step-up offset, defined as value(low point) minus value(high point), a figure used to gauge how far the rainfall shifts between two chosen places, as -0.3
